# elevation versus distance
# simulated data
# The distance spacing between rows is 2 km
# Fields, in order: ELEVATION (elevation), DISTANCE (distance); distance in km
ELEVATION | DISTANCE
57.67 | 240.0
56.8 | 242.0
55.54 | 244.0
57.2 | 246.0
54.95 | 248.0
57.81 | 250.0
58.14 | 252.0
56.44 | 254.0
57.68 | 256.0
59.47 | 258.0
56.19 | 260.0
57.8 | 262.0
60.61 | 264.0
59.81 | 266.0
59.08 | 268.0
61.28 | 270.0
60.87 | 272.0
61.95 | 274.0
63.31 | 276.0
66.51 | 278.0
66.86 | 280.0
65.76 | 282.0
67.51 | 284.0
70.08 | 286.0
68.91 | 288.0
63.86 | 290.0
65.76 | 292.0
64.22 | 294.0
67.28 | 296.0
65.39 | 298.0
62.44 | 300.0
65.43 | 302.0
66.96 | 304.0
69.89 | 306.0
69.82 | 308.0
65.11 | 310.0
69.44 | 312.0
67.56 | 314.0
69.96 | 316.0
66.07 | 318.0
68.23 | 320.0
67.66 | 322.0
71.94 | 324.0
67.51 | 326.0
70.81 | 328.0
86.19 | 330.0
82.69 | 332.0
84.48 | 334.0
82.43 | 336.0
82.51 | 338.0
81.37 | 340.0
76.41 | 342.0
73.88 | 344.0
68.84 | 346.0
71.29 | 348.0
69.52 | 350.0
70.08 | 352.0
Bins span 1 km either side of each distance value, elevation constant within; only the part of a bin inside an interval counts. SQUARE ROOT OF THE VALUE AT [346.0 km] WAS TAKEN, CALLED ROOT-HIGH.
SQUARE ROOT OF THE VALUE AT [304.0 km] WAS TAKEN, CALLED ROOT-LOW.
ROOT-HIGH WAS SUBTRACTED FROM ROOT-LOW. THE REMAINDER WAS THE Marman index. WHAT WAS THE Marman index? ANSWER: -0.11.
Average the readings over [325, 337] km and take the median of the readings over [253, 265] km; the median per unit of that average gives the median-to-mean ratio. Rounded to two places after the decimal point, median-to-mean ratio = 0.73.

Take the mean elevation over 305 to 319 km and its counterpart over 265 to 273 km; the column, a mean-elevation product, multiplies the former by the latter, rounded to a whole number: 4114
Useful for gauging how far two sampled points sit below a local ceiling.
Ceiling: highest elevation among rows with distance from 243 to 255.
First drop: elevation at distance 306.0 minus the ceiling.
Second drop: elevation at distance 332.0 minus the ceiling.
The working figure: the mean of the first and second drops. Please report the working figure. 18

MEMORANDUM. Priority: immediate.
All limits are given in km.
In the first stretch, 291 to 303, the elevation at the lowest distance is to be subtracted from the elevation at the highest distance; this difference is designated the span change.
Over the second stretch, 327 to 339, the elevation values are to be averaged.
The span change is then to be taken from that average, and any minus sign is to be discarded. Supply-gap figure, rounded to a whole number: 82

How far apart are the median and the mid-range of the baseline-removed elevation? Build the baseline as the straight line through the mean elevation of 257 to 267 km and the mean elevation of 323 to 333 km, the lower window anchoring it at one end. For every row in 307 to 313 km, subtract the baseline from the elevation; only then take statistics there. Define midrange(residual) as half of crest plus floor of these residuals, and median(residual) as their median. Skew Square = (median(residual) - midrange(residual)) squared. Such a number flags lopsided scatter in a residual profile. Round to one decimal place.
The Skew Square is 1.4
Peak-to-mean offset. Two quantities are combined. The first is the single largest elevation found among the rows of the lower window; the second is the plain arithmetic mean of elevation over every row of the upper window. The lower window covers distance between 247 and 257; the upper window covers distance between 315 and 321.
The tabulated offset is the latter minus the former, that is 10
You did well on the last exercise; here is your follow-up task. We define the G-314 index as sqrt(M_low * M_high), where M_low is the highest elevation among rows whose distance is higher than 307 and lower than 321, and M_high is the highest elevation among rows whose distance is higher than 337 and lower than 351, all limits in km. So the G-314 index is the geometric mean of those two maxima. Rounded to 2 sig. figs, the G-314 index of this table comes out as 76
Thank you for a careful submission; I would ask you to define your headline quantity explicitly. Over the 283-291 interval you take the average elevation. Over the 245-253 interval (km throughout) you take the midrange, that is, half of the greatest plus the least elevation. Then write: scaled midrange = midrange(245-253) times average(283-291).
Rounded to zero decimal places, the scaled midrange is 3822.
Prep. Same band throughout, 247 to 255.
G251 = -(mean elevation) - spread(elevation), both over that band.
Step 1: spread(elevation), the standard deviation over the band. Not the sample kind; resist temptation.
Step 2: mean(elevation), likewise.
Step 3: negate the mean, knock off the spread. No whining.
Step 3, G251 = -58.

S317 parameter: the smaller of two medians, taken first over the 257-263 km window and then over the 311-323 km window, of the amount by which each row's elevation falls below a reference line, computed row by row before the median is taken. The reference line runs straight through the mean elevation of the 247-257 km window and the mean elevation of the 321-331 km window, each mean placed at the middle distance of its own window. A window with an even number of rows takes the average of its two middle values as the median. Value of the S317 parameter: 1.3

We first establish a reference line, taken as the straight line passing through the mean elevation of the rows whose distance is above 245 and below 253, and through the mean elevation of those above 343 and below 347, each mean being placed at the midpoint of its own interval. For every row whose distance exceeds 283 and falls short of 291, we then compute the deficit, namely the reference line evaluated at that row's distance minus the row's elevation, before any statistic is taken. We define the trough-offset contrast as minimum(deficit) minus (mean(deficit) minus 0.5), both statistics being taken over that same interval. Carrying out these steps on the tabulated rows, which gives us -2.1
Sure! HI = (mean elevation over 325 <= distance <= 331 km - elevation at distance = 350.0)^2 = 28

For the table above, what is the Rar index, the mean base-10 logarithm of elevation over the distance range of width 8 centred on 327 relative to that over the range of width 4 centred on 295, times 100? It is 103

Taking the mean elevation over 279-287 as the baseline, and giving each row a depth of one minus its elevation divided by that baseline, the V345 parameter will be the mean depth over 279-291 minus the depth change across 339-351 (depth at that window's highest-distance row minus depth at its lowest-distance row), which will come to -0.17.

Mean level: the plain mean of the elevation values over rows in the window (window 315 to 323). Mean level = 68.0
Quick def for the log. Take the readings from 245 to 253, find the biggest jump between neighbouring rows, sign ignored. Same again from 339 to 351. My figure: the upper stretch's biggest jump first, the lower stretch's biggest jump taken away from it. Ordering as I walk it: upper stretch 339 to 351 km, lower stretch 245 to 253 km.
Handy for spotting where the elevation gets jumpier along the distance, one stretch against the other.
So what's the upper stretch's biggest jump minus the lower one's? 2.2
